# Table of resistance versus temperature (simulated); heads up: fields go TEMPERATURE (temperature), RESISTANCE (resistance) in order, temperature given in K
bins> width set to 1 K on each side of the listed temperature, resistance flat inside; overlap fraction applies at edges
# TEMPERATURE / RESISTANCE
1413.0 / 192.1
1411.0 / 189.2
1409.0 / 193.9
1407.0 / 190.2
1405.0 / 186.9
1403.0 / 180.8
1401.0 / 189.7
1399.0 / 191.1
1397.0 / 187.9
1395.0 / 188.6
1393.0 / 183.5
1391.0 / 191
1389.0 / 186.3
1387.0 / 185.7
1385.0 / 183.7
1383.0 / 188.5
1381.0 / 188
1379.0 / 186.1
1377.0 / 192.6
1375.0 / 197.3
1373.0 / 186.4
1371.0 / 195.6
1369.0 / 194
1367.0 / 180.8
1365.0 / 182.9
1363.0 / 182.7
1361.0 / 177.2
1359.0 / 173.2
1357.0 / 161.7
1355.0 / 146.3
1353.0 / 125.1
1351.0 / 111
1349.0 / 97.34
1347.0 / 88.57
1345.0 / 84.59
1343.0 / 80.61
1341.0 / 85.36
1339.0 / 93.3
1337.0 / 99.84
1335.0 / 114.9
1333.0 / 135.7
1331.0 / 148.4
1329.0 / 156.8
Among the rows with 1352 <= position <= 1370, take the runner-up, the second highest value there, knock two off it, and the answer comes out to 181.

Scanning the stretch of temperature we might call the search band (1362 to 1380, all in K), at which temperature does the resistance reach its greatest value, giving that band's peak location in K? 1375.0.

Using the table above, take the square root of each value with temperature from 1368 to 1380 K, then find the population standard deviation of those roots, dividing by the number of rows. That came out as 0.16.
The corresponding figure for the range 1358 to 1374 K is 0.27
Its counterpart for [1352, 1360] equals 0.74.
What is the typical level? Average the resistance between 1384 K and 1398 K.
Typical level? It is 187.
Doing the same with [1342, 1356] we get 105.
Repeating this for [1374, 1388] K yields 189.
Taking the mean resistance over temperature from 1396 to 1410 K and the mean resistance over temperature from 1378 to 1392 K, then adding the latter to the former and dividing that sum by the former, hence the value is 2.0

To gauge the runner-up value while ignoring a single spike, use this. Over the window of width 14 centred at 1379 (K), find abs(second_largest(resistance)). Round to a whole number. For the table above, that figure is 193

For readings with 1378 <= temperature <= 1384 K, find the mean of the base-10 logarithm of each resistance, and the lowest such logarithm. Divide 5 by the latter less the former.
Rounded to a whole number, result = -1504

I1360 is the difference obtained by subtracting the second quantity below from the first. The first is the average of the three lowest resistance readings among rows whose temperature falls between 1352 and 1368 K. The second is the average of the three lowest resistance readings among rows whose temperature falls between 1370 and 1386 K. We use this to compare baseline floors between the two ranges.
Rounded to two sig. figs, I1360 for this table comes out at -41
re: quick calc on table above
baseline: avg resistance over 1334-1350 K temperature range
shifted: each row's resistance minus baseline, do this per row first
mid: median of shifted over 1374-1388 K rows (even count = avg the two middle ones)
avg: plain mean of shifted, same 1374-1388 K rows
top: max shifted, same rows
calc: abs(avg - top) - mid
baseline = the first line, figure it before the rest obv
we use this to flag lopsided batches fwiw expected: -86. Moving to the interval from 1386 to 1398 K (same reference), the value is -90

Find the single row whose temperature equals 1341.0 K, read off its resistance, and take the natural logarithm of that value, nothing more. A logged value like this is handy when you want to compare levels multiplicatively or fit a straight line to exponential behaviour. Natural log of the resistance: 4.45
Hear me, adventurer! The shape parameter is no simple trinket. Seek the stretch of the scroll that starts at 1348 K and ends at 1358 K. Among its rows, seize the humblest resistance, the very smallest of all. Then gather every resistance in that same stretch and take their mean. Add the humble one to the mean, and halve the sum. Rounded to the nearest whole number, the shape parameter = 113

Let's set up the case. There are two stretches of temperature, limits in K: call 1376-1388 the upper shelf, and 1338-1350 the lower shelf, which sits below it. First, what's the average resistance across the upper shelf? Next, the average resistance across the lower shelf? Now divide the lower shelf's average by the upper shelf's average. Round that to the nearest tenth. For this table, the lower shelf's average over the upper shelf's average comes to 0.5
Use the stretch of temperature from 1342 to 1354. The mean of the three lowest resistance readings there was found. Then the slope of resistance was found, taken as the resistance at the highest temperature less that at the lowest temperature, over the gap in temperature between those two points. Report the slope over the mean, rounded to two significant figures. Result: 0.053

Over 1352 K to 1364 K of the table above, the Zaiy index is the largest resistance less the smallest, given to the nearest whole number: 58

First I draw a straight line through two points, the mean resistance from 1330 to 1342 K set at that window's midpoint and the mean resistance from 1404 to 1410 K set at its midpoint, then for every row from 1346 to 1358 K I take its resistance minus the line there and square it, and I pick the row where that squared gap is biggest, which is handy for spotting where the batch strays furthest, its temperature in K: 1347.0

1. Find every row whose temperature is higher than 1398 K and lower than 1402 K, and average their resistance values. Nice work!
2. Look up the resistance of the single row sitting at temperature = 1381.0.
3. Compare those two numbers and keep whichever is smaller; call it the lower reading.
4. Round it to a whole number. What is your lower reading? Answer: 188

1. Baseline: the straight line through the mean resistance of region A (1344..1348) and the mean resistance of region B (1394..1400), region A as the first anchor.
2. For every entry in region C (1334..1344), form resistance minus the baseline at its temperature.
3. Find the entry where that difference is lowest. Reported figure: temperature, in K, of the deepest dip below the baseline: 1343.0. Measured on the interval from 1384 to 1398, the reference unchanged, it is 1397.0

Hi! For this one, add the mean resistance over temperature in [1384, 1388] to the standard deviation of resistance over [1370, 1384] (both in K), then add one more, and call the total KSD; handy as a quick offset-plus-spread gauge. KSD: 190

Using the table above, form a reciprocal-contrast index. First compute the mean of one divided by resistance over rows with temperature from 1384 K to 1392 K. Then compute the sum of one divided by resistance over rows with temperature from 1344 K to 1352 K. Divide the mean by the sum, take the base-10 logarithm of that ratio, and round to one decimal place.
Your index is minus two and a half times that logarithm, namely 2.2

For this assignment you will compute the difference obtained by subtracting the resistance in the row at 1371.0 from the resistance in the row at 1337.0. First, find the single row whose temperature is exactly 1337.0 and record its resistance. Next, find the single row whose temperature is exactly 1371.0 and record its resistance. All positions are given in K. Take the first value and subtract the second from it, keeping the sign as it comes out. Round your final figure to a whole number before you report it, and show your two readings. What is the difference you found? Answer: -96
